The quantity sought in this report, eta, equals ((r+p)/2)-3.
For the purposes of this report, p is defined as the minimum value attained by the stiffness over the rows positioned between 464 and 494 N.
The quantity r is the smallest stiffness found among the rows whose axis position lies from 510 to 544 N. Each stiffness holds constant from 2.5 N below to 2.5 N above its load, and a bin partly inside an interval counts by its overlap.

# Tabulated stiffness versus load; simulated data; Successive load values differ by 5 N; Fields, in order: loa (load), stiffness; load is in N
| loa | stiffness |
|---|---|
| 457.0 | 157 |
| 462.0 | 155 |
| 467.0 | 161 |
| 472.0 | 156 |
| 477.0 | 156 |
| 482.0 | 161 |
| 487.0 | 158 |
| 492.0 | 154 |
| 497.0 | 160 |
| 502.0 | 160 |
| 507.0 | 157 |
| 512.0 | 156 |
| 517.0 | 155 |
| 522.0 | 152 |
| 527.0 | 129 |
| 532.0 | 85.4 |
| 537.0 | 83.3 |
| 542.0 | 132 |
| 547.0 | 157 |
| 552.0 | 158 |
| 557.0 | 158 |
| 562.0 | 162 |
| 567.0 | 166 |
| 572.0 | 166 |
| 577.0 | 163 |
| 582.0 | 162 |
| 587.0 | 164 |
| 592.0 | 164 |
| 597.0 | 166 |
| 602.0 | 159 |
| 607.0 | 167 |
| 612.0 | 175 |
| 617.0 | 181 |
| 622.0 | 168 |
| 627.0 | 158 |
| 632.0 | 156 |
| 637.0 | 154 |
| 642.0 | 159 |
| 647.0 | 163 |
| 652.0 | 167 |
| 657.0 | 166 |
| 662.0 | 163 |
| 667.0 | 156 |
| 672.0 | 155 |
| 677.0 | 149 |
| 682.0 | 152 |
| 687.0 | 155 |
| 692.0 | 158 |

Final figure 116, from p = 154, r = 83.3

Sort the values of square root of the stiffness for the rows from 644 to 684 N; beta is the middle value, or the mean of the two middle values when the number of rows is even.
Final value 12.6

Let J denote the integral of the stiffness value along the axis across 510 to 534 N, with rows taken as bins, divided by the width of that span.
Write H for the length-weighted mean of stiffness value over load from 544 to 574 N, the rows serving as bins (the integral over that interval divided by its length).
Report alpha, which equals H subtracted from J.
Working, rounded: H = 161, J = 136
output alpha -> -25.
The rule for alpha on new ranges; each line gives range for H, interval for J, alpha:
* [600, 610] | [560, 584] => 0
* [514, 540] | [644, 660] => 43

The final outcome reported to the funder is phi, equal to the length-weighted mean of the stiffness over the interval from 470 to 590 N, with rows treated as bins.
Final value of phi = 150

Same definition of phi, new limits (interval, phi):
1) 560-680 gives 163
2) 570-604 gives 163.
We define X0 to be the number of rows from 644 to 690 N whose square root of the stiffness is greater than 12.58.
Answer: 4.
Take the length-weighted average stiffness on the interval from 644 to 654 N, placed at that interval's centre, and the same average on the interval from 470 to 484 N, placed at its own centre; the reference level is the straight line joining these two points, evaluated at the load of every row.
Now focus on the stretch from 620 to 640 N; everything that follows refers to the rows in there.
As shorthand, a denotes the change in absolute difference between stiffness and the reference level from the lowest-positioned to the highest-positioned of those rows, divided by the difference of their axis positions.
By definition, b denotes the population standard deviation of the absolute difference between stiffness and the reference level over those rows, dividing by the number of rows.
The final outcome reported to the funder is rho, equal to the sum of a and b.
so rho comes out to 3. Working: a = 0.4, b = 2.1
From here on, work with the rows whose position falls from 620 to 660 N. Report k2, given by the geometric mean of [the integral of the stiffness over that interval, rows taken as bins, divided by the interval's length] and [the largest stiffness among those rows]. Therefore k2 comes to 165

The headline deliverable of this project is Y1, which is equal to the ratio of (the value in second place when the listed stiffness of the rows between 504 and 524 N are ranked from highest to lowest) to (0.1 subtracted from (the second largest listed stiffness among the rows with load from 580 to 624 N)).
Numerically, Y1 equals 0.89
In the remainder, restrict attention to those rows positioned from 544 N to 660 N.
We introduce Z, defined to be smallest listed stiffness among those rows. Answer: 154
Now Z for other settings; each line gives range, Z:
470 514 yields 154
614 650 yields 154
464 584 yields 83.3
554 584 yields 158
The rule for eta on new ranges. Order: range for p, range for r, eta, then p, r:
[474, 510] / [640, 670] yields 152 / 154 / 156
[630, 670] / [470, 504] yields 151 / 154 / 154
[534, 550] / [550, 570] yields 118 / 83.3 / 158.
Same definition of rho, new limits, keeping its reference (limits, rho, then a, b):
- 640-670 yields 3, 0.2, 2.9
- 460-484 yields 1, 0.1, 0.9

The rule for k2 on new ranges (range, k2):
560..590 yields 165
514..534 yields 143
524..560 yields 143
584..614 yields 170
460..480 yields 159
